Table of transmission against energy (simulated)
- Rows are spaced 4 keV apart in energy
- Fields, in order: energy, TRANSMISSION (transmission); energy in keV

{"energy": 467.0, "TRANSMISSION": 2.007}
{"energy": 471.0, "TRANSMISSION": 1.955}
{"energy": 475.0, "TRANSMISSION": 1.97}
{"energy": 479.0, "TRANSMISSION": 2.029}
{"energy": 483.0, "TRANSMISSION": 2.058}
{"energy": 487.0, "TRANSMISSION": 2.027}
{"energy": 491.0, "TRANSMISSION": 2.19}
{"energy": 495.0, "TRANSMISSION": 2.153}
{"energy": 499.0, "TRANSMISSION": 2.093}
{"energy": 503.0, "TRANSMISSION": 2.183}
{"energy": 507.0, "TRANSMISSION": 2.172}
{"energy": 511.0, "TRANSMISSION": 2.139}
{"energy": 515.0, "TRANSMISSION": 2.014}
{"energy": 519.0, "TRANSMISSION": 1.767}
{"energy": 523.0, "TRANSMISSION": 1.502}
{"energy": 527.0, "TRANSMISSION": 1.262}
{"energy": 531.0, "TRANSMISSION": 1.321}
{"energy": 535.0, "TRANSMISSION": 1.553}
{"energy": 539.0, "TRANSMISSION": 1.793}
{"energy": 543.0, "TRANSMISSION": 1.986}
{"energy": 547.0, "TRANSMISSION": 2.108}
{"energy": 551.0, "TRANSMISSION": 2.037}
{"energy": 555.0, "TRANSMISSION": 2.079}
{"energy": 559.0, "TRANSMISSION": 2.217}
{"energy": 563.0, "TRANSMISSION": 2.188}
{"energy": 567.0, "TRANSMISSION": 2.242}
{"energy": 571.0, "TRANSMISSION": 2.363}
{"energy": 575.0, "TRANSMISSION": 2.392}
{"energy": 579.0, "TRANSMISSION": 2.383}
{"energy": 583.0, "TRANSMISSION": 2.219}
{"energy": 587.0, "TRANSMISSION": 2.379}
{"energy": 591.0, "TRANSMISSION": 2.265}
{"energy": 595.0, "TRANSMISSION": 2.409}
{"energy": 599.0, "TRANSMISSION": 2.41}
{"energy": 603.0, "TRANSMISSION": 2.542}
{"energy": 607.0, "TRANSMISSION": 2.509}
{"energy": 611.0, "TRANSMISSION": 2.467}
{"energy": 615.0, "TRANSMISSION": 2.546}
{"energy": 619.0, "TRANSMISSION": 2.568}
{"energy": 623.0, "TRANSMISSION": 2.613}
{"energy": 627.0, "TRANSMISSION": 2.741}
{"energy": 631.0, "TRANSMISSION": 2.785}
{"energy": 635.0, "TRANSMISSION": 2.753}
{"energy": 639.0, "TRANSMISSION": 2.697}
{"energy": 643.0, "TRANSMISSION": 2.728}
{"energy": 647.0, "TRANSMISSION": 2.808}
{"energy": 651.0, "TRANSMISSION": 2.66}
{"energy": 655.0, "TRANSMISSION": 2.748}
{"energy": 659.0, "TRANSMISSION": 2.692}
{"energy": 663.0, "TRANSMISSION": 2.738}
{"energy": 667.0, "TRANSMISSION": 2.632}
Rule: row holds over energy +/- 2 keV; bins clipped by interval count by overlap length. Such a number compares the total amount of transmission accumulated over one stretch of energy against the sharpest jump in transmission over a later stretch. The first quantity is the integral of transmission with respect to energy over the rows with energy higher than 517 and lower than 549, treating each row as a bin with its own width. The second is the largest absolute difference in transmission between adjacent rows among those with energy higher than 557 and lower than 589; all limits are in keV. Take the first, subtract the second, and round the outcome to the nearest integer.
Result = 53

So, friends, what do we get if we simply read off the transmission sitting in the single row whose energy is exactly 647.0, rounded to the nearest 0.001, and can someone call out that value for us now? 2.808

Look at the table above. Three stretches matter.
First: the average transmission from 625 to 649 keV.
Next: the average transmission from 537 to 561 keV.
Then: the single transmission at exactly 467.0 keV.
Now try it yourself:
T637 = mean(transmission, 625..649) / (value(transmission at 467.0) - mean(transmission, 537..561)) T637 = -93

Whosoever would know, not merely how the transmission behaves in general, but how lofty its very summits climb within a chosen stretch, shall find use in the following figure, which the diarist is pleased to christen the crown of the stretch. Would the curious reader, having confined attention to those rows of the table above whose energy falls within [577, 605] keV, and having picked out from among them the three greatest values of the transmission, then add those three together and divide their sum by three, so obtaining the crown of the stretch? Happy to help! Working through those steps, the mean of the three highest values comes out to 2.45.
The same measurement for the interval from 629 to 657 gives 2.78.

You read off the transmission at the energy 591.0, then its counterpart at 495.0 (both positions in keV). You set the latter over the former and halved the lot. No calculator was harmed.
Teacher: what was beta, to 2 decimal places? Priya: 0.48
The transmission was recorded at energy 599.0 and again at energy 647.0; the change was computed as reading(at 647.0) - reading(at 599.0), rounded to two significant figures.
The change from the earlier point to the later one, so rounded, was 0.40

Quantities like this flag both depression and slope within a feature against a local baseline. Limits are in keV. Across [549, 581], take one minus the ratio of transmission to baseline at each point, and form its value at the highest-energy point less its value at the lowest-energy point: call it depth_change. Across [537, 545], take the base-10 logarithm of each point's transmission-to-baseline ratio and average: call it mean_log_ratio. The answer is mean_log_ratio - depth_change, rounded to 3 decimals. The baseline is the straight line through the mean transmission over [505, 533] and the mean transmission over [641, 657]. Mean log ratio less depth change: 0.052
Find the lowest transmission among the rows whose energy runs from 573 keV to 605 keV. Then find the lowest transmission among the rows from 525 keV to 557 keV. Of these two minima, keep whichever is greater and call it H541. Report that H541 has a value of 2.2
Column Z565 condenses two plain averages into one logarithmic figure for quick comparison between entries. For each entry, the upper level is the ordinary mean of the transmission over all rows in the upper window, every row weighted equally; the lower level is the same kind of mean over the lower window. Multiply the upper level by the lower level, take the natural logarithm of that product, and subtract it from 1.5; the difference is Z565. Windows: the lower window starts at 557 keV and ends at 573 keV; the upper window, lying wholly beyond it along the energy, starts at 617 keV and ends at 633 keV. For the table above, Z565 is -0.30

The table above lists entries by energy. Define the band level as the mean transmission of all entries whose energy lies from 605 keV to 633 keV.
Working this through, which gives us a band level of 2.60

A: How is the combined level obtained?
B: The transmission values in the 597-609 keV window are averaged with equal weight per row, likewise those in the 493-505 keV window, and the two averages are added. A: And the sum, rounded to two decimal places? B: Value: 4.63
